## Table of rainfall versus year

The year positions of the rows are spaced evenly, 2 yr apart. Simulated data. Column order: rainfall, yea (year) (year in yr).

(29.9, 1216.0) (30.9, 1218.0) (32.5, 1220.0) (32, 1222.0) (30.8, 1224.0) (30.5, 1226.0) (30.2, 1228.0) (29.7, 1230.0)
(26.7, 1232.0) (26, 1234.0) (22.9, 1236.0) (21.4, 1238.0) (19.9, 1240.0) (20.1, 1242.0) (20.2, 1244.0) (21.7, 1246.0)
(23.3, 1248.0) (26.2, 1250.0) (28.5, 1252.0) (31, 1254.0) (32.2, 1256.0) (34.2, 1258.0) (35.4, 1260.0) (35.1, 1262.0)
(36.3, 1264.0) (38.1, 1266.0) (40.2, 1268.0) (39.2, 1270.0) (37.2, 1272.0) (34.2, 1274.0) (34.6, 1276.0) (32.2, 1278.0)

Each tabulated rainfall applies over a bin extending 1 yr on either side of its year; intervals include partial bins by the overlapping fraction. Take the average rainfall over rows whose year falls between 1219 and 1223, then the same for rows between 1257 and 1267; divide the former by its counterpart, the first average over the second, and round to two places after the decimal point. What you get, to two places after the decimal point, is 0.90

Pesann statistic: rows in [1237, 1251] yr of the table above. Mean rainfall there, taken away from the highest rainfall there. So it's 4.4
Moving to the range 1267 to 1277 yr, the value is 3.1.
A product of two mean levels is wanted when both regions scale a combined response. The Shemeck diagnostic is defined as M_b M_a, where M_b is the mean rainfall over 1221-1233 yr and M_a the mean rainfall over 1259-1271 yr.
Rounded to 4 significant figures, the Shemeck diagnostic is 1121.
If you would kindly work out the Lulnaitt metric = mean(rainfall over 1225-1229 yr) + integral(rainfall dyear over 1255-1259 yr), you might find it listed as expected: 163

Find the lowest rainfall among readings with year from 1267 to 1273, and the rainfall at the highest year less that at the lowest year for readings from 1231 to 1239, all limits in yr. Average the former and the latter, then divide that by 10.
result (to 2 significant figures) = 1.6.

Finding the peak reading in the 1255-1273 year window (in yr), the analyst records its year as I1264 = 1268.0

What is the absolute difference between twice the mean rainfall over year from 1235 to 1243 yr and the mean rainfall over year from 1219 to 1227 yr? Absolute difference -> 11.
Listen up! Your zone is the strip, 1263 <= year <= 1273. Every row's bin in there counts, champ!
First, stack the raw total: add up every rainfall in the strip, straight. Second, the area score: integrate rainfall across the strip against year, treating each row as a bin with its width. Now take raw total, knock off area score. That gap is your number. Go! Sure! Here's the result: -191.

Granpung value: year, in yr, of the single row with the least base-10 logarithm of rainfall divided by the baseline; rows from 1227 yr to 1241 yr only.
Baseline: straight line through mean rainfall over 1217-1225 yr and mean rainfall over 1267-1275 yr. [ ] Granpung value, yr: 1240.0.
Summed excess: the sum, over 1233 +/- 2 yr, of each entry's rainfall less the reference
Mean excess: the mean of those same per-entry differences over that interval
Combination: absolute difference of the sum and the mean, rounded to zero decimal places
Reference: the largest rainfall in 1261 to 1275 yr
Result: 14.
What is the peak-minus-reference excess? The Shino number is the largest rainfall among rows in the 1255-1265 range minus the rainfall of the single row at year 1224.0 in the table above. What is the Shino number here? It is 5.5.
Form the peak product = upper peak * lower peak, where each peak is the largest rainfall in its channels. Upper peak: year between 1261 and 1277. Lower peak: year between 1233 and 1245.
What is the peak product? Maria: 1045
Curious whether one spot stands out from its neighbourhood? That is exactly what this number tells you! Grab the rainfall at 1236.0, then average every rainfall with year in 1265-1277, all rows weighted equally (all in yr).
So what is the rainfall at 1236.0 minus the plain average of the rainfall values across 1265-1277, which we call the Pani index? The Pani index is -14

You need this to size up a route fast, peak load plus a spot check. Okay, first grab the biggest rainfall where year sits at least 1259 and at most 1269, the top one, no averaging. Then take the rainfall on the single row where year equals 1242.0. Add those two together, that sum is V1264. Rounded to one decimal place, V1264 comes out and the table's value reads 60.3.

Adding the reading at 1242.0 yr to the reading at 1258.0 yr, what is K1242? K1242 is 54.3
